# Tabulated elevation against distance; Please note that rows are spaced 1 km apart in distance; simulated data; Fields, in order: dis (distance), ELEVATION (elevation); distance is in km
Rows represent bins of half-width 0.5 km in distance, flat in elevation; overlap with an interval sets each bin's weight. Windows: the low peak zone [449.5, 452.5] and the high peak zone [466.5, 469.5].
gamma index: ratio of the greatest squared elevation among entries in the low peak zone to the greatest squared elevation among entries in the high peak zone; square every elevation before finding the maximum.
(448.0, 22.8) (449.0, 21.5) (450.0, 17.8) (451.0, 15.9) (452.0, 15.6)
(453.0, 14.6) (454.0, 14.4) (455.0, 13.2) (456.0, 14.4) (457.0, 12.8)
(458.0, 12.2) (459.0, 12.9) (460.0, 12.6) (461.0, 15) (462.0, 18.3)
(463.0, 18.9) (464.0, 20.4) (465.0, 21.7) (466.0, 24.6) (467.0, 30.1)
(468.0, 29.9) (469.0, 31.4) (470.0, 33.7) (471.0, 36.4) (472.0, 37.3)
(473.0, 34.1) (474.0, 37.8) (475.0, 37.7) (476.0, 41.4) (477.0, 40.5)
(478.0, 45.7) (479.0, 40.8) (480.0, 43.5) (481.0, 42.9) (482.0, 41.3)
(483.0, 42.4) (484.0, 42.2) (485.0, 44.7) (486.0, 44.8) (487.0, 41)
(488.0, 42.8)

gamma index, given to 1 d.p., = 0.3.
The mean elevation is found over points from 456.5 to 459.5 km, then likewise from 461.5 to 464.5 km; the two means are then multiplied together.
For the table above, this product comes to 243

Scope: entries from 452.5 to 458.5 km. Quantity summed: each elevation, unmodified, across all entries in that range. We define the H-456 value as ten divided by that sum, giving 0.12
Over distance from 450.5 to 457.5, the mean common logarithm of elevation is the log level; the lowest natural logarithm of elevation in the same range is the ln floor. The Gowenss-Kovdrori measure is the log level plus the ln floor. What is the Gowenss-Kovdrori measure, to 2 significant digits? 3.7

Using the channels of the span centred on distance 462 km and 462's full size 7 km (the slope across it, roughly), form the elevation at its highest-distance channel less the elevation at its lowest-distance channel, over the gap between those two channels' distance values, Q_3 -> 1.5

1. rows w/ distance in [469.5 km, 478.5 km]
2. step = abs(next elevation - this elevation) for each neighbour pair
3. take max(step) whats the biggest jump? 5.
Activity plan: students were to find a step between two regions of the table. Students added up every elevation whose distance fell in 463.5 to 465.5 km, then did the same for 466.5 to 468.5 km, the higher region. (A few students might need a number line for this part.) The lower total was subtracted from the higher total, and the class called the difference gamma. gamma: 18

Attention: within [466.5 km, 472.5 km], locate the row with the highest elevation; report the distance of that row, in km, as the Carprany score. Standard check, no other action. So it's 472.0 km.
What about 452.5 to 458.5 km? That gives 453.0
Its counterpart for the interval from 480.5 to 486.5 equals 486.0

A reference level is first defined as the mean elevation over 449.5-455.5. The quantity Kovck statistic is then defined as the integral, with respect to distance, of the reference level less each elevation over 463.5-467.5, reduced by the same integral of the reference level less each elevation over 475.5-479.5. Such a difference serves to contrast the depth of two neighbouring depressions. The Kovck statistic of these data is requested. 72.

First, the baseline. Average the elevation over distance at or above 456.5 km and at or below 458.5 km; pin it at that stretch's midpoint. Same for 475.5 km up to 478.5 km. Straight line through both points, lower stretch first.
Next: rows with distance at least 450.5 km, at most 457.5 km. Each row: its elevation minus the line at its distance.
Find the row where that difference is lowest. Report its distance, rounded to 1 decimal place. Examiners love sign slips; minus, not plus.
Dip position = 457.0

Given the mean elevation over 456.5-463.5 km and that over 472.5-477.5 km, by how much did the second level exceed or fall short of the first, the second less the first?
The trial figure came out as 24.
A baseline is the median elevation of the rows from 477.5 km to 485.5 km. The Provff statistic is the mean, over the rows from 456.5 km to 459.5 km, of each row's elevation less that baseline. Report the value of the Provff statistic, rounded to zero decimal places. -30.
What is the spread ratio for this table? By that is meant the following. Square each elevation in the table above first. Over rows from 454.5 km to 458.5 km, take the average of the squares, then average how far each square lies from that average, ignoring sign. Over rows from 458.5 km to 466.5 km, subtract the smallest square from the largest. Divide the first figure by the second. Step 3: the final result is 0.04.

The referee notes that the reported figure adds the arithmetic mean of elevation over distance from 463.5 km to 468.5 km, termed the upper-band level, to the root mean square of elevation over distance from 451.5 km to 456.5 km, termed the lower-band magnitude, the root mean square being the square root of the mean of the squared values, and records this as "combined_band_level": 40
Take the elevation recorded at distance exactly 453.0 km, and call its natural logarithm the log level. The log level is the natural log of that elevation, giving 2.68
